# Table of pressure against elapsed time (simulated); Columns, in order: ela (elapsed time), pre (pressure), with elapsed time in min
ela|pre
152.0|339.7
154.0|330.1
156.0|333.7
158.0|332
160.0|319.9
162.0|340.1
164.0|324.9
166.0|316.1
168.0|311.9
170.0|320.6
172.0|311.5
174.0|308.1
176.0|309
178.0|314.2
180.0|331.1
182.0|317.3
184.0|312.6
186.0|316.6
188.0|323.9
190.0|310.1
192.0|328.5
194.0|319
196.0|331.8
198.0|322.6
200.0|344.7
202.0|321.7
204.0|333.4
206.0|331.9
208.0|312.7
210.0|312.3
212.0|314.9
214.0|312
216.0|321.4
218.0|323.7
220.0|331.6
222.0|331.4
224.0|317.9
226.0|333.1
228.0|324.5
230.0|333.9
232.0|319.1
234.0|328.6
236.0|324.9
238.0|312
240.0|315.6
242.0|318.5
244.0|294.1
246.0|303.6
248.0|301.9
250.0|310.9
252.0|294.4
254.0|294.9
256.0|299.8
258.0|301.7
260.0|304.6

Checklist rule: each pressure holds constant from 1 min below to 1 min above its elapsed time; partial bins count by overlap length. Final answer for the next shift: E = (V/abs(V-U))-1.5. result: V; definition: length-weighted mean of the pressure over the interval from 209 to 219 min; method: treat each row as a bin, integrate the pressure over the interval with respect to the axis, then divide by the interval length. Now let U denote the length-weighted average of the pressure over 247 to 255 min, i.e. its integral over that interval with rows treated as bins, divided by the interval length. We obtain 18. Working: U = 301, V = 317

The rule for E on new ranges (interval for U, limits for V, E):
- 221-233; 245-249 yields 11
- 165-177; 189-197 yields 32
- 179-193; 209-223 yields 311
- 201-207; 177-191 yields 27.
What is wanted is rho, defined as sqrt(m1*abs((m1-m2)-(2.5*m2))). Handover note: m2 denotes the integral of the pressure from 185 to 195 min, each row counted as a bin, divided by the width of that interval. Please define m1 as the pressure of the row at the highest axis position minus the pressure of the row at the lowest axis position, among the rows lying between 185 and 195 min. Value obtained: 52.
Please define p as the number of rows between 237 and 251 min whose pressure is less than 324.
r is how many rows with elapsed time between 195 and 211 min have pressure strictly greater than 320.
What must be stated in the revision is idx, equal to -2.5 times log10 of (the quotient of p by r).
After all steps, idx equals -0.2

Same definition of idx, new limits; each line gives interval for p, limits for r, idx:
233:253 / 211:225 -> -0.8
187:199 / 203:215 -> -0.8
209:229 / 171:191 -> -1.2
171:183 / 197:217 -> 0.2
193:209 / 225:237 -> 0.2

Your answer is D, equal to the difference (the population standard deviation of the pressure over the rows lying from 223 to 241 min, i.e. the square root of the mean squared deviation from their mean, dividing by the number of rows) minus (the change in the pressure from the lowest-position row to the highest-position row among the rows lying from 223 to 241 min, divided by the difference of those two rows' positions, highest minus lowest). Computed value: 7.4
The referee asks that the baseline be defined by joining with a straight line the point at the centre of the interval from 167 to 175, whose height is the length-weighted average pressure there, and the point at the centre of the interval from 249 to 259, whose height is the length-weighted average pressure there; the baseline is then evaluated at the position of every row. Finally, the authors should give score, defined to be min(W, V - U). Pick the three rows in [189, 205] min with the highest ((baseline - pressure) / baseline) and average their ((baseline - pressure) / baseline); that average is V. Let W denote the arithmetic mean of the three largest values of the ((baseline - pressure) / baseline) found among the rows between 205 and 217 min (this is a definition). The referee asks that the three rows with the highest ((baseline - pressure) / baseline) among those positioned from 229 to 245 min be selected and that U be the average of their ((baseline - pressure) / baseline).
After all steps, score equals -0.017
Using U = -0.016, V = -0.025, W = -0.017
